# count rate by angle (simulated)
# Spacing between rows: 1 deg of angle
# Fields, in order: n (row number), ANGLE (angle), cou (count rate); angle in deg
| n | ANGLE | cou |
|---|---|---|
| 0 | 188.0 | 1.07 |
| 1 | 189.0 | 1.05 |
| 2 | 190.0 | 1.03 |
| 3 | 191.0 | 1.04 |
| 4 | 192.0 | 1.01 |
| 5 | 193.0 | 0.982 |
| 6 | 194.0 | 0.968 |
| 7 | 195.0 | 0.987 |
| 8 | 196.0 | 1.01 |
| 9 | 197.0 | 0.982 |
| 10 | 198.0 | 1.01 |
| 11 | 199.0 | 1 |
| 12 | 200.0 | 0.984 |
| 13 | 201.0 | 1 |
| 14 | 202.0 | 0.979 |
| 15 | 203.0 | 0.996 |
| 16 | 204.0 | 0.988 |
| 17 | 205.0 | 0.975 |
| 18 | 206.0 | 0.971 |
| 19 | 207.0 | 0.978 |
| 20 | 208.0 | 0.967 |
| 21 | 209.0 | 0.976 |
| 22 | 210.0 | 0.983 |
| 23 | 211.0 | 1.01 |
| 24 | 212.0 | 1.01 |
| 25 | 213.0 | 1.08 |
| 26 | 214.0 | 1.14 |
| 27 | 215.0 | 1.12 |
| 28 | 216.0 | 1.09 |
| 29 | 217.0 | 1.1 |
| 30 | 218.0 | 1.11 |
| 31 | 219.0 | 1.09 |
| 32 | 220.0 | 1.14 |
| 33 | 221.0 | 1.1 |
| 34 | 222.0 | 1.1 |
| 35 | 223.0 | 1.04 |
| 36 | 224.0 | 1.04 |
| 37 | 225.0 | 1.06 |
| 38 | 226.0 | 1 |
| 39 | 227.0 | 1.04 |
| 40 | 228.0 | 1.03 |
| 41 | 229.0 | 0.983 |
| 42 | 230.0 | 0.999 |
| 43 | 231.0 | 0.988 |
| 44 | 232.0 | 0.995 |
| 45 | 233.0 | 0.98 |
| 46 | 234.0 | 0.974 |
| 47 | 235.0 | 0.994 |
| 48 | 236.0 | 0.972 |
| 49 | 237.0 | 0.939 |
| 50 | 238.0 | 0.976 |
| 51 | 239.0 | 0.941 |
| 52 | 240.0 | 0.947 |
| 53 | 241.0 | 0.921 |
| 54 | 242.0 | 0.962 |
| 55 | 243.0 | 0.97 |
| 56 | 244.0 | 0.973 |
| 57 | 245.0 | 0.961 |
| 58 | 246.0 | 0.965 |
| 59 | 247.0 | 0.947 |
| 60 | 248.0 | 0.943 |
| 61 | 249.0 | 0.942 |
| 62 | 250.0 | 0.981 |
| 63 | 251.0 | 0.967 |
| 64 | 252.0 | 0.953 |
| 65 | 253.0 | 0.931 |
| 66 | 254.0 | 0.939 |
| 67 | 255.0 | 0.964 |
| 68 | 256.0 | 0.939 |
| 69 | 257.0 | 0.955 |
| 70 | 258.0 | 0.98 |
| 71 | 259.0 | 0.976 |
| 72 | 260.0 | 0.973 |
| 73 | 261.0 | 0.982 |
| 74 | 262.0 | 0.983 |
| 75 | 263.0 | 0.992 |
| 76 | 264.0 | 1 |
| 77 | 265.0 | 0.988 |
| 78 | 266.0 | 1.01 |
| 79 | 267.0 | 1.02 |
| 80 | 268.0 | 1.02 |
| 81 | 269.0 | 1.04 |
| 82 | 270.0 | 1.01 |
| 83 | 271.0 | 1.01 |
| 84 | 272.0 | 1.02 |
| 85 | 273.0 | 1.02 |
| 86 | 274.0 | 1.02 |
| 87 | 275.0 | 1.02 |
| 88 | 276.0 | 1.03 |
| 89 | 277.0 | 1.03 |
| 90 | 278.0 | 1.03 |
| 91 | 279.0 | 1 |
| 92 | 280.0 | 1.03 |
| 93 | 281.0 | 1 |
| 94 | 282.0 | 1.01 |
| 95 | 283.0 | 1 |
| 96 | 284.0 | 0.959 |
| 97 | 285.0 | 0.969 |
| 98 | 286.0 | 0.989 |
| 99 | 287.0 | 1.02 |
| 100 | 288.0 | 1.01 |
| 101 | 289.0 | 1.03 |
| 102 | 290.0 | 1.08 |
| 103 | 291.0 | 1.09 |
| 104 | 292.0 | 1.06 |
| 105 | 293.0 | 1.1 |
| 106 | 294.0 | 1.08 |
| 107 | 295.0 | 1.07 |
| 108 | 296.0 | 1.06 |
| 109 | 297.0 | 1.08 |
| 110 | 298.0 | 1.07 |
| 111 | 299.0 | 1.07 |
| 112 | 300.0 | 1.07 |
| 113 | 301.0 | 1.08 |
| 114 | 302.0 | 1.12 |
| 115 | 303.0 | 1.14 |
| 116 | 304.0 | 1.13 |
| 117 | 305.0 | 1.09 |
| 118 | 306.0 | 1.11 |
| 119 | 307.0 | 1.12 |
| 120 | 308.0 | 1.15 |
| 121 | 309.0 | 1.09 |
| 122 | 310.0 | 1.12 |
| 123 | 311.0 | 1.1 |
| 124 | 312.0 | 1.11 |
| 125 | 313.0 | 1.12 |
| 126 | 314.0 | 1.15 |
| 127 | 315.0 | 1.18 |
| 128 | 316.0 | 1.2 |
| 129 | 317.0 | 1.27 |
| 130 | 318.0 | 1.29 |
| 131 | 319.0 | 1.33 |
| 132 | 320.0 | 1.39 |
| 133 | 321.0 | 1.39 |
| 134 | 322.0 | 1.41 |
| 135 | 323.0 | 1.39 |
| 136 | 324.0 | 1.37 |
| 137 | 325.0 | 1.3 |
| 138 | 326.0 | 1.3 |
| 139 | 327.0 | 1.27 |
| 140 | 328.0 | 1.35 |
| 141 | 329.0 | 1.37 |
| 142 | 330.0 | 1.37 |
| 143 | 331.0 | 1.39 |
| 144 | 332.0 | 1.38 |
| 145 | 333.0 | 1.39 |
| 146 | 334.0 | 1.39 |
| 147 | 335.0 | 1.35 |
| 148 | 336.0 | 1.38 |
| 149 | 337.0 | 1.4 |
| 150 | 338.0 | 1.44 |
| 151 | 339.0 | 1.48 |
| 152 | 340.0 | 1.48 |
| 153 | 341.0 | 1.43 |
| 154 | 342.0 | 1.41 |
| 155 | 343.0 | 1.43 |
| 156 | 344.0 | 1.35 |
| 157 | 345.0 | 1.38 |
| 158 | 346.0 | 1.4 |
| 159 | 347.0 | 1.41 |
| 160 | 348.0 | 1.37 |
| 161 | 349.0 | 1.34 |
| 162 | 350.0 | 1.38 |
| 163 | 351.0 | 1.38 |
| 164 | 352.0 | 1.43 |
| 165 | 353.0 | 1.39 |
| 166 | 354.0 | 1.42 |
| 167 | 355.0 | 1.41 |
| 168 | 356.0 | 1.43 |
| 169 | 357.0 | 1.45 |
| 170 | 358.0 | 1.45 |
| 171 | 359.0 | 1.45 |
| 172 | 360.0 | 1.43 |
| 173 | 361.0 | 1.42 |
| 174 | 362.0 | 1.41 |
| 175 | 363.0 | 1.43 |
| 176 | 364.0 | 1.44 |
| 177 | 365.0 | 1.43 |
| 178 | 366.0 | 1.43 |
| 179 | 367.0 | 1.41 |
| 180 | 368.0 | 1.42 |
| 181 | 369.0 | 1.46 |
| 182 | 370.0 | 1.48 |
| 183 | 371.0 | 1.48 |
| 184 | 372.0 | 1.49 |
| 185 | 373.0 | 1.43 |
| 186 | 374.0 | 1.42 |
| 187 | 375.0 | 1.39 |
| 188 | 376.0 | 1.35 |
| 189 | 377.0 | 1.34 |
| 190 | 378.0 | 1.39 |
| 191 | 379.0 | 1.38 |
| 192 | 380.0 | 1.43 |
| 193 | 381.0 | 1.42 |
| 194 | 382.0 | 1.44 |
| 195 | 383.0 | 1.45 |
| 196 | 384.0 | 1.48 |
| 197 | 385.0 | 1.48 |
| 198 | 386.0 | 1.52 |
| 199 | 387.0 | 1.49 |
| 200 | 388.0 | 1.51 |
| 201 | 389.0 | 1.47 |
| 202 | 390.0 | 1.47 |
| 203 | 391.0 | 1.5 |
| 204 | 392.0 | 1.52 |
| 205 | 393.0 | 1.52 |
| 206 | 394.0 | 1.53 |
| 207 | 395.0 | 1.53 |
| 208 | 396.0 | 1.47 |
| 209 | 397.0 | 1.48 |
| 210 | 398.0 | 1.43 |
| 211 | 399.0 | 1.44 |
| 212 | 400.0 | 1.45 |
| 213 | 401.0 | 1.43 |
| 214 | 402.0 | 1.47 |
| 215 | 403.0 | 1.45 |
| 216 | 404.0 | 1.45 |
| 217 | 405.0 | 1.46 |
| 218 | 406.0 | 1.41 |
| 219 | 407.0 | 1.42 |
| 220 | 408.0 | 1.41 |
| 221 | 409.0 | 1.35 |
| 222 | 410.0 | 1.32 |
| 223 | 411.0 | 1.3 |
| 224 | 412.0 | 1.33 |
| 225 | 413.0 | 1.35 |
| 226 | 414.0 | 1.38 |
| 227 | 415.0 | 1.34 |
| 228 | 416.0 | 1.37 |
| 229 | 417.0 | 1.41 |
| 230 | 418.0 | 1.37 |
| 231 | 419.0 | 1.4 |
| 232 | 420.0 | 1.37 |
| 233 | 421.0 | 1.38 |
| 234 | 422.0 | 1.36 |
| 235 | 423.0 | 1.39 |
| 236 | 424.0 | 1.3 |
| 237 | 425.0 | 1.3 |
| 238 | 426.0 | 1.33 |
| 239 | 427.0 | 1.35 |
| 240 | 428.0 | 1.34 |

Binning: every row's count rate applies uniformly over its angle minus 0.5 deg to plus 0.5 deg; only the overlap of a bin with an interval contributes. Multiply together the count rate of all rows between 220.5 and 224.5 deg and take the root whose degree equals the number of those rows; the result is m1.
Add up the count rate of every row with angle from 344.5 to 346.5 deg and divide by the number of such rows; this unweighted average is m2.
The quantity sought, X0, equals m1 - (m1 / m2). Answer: 0.30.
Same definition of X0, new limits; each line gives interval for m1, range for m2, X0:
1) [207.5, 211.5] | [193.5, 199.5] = -0.01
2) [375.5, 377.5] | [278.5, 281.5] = 0.01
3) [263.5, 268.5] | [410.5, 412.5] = 0.24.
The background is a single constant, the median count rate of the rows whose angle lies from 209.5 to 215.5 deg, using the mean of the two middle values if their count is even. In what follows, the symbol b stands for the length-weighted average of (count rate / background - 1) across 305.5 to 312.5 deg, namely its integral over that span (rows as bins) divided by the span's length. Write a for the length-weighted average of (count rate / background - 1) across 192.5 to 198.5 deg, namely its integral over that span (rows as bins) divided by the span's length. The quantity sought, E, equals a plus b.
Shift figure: 0.0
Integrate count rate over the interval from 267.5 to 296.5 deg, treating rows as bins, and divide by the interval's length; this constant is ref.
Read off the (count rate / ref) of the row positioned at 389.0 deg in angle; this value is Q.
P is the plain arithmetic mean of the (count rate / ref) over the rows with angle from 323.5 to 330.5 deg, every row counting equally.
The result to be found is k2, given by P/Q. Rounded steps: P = 1.30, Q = 1.43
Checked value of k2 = 0.91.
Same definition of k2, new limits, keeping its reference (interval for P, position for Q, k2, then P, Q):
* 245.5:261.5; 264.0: 0.96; 0.93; 0.97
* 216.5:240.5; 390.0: 0.70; 0.99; 1.43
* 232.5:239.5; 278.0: 0.94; 0.94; 1.00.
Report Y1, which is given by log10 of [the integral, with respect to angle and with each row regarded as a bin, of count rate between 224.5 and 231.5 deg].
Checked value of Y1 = 0.85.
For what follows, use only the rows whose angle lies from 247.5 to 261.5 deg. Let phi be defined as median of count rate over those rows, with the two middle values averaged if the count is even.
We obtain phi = 0.96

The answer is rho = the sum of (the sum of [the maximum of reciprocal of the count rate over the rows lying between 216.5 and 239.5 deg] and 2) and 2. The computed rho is 5.06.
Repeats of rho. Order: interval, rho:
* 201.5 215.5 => 5.03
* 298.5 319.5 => 4.93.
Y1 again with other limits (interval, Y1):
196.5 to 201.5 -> 0.70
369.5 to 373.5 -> 0.77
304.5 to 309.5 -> 0.75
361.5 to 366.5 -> 0.85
